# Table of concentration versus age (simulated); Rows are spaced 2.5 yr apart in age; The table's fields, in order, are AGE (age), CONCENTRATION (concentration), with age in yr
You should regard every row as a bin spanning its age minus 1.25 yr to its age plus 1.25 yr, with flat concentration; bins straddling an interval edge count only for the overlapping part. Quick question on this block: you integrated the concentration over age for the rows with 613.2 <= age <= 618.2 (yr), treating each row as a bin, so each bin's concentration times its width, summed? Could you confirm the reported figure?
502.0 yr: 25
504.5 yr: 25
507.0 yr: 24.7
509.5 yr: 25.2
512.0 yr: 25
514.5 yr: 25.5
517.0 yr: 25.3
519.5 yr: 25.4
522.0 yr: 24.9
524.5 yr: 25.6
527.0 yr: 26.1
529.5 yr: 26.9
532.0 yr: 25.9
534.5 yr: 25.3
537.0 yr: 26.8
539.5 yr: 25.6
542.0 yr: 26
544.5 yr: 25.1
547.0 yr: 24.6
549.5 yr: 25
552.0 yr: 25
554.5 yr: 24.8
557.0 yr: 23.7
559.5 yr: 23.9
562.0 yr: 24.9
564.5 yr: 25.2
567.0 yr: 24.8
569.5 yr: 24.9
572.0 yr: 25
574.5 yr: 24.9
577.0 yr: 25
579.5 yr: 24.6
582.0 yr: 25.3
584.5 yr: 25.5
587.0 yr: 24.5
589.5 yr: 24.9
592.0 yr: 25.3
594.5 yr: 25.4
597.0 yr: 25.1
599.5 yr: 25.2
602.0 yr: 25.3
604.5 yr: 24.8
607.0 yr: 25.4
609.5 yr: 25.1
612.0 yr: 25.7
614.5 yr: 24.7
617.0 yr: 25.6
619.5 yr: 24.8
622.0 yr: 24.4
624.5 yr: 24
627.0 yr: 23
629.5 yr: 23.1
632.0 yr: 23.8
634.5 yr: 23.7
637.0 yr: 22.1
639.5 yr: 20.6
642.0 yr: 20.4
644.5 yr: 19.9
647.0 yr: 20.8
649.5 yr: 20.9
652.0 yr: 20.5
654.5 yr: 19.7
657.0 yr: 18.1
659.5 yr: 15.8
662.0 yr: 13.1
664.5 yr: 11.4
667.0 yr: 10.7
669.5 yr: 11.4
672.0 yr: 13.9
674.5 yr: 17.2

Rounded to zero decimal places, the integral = 126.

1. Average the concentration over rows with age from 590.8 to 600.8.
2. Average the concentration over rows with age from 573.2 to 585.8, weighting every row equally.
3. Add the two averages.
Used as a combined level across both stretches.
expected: 50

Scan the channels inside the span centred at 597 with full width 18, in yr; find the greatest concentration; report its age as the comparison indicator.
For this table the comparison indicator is 594.5 yr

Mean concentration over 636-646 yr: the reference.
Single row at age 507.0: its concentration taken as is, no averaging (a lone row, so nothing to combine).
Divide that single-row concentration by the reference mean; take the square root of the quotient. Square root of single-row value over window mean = 1.09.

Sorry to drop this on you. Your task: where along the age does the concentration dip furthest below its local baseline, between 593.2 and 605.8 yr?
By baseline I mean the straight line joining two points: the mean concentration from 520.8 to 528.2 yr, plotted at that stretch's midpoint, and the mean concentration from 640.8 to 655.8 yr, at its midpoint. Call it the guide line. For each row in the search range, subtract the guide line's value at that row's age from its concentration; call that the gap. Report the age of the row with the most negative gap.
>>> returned 597.0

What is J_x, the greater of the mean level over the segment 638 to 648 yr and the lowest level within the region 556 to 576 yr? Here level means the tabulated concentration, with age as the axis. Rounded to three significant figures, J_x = 23.7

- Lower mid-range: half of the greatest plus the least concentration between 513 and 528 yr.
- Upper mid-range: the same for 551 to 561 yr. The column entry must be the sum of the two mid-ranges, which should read 50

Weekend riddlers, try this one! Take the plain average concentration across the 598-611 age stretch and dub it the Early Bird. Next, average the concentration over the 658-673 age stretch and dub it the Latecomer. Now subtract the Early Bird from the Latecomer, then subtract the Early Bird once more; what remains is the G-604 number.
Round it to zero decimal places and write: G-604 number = -38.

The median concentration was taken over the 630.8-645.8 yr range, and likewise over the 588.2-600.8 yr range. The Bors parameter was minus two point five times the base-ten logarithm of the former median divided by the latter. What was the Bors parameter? 0.18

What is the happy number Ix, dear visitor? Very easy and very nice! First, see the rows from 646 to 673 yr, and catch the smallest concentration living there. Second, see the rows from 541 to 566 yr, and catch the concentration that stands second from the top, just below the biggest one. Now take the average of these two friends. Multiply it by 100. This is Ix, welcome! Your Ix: 1795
